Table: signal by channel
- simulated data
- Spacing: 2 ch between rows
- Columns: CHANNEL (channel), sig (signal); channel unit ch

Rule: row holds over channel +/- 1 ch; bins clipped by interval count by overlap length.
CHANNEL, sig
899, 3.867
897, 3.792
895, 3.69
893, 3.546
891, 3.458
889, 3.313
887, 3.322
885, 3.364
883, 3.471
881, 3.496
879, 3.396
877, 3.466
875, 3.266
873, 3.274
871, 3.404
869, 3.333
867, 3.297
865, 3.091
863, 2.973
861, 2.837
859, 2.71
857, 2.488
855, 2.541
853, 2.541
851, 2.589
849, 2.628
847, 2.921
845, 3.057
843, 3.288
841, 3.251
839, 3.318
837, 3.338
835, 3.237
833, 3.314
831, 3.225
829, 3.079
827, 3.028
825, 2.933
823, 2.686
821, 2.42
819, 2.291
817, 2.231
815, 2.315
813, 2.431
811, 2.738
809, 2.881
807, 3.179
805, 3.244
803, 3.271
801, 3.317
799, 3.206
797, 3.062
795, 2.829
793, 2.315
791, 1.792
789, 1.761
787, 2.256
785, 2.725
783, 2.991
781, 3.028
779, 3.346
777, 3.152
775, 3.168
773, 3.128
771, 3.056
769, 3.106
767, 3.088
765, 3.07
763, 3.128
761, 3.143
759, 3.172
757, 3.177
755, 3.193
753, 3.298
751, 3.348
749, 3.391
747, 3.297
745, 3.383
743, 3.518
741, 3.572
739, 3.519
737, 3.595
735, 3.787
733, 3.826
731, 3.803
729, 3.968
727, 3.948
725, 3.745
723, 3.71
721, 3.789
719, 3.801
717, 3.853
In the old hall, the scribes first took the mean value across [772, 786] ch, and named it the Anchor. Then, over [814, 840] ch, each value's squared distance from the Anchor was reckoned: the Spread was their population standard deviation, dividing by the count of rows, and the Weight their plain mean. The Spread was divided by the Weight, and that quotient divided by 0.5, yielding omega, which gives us 2.4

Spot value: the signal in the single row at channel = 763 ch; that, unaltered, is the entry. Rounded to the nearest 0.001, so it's 3.128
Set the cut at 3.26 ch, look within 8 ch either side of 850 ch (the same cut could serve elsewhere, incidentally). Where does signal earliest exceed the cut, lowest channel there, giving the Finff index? 843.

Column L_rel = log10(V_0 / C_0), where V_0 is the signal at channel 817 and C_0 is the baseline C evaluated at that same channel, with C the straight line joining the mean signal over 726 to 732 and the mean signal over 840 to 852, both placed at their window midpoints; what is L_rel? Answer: -0.16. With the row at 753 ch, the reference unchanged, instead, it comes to -0.05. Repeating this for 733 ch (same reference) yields -0.01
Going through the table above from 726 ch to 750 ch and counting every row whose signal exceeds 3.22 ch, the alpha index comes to 12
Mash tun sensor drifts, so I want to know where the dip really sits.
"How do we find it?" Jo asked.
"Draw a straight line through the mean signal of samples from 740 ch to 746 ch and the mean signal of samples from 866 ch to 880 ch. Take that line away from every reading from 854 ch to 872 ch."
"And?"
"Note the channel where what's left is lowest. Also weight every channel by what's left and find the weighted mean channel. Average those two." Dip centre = 857.9 ch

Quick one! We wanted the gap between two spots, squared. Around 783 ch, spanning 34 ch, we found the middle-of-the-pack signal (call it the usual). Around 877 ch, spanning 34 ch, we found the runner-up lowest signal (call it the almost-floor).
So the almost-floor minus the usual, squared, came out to 0.01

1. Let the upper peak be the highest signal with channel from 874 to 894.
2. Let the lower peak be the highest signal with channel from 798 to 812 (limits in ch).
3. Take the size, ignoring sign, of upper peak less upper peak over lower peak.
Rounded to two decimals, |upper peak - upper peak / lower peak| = 2.48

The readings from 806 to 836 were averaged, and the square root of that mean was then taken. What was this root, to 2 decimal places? 1.67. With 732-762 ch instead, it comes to 1.85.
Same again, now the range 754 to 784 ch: 1.77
